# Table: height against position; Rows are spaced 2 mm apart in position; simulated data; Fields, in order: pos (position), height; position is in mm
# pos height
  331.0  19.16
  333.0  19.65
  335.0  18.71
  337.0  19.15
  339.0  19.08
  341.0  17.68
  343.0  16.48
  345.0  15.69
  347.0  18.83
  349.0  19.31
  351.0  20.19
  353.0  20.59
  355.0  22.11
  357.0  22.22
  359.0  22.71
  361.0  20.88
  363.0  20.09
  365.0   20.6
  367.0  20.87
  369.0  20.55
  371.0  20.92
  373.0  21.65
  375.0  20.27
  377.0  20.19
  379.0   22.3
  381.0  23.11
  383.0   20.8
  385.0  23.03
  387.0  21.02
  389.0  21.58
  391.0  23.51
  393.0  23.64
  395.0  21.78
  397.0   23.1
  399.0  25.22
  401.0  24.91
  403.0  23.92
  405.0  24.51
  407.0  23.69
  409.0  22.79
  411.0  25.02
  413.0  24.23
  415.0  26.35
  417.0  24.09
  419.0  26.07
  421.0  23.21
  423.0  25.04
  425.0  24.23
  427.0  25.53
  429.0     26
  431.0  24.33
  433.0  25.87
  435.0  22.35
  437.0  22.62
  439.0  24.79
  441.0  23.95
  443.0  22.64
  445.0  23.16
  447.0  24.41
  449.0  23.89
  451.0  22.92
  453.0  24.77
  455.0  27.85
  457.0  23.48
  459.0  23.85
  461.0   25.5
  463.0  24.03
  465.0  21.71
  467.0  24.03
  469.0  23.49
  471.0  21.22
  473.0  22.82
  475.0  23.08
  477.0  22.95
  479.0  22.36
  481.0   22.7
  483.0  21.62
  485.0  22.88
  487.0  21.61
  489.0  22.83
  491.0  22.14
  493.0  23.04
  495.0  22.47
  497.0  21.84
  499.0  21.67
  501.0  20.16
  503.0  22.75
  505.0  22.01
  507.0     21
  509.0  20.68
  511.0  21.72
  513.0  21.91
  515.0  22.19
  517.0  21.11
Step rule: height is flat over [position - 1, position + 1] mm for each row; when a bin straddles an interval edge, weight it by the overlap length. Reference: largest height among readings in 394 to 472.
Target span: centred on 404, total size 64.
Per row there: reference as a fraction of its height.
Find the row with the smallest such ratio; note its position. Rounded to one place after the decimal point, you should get 415.0 mm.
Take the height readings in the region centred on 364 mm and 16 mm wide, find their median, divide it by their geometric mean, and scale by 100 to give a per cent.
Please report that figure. 99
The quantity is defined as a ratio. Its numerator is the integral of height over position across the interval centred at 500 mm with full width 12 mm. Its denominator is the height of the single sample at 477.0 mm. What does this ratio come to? 11.4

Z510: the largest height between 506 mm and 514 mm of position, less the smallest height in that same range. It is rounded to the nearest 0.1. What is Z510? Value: 1.2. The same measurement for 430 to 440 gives 3.5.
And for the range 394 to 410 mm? 3.4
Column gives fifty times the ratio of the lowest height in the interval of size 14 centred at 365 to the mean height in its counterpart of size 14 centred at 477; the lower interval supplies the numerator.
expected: 44.9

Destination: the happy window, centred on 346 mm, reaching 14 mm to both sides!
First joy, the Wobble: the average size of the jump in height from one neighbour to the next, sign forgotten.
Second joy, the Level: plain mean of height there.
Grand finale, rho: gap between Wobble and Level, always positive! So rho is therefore 18.5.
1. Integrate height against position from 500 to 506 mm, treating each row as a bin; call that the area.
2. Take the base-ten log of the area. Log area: 2.11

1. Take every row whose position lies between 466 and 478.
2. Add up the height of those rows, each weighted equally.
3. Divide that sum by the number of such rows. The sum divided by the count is 22.9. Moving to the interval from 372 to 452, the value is 23.5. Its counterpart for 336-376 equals 20.0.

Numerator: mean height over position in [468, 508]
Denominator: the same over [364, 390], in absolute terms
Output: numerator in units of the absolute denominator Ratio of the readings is 1.04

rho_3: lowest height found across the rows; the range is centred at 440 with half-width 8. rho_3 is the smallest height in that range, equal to 22.35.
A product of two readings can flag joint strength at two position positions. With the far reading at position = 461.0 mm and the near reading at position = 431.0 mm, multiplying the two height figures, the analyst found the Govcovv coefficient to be 620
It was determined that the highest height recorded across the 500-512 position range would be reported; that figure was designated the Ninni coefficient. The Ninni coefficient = 22.75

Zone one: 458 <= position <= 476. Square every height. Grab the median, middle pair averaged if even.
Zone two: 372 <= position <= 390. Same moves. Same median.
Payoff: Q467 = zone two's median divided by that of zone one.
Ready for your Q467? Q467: 0.84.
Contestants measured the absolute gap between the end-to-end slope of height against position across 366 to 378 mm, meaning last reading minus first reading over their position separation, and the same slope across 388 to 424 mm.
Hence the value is 0.17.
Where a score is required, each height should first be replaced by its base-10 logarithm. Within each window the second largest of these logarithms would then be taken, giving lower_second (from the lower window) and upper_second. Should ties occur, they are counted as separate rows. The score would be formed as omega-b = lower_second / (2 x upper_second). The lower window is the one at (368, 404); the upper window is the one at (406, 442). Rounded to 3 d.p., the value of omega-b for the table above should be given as 0.493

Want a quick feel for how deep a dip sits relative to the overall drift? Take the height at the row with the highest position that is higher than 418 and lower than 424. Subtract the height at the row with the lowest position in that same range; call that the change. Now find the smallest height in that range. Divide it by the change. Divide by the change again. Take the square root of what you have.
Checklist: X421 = 5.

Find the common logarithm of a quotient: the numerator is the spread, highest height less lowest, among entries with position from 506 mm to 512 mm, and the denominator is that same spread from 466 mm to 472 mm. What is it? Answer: -0.43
